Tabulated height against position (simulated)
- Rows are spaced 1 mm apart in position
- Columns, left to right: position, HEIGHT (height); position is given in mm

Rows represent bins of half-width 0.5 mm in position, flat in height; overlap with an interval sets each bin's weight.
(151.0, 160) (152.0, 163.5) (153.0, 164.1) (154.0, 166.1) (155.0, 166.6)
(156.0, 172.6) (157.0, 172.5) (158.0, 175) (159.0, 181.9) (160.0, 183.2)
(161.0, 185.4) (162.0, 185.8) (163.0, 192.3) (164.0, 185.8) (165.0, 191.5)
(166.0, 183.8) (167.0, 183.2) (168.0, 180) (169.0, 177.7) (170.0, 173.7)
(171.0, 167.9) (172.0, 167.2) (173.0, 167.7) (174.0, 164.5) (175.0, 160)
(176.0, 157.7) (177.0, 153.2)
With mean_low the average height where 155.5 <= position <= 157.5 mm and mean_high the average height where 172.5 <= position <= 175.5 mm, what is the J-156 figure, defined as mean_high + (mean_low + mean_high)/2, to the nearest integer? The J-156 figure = 332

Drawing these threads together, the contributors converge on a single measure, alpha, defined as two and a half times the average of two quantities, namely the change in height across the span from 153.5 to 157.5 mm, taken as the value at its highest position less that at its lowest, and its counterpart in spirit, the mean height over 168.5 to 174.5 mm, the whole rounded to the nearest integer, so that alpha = 220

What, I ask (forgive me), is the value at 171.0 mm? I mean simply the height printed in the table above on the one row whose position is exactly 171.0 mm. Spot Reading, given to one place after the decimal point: 167.9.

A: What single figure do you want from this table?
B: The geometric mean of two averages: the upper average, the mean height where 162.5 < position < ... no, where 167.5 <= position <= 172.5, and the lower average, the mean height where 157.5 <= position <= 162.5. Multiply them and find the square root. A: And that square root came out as 178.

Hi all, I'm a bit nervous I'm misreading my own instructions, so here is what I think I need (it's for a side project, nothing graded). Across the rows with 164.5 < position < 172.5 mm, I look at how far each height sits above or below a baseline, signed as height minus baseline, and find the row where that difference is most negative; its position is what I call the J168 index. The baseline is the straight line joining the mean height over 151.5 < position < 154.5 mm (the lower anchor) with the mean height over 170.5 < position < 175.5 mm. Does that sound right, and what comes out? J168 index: 172.0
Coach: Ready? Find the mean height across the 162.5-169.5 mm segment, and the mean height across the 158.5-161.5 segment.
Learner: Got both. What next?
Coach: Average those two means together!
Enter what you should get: 184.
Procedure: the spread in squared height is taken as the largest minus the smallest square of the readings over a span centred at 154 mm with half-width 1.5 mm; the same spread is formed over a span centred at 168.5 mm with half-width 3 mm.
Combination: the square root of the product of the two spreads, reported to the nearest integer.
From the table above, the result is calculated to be 2150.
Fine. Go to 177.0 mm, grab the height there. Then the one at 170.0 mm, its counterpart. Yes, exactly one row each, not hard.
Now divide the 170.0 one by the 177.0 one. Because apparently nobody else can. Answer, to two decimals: 1.13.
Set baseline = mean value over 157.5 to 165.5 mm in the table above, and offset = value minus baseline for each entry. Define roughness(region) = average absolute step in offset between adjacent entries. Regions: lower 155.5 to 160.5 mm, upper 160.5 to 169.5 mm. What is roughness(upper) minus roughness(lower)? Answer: 1.4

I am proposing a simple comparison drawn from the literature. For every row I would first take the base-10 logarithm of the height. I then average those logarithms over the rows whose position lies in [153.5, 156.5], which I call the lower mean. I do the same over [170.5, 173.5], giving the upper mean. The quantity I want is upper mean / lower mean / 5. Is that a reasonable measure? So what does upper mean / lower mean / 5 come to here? 0.1998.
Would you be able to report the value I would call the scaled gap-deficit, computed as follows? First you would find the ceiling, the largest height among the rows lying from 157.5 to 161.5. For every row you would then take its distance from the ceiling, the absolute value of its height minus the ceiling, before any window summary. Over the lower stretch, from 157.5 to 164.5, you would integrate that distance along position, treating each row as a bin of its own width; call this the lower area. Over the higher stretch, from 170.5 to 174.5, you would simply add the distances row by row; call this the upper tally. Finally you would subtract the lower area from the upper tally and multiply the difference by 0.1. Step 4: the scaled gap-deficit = 5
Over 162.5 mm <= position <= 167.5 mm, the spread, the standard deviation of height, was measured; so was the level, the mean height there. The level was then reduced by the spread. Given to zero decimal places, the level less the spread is 183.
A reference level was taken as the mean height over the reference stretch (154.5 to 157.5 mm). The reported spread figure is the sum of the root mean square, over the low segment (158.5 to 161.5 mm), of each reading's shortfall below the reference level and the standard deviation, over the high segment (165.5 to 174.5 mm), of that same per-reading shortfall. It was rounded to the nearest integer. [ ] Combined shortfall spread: 20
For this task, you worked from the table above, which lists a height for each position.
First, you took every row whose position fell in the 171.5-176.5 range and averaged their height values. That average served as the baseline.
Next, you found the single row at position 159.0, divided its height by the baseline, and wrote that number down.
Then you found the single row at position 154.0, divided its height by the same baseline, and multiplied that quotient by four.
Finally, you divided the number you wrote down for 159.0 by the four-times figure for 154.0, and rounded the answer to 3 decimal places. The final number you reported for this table 0.274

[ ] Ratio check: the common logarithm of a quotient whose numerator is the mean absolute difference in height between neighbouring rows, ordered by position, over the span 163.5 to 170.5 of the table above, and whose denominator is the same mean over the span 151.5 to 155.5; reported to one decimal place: 0.6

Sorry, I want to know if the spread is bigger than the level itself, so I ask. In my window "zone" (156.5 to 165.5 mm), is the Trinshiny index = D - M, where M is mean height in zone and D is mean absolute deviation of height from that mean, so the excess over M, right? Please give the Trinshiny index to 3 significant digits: -179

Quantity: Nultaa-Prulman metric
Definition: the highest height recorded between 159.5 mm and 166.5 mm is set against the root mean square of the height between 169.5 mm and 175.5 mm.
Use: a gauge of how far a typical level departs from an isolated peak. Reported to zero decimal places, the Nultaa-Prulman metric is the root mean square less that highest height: -25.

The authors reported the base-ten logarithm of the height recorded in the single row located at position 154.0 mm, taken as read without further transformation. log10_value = 2.22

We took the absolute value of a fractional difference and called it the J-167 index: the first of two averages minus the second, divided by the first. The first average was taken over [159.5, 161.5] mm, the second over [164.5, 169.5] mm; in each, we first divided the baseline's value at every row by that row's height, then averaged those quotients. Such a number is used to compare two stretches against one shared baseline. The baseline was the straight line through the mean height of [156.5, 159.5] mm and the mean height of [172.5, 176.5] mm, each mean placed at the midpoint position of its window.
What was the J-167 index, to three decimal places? 0.026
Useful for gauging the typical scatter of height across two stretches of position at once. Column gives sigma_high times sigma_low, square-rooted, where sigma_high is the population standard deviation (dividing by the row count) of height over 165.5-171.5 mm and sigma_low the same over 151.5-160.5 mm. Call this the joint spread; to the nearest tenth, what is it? 6.2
